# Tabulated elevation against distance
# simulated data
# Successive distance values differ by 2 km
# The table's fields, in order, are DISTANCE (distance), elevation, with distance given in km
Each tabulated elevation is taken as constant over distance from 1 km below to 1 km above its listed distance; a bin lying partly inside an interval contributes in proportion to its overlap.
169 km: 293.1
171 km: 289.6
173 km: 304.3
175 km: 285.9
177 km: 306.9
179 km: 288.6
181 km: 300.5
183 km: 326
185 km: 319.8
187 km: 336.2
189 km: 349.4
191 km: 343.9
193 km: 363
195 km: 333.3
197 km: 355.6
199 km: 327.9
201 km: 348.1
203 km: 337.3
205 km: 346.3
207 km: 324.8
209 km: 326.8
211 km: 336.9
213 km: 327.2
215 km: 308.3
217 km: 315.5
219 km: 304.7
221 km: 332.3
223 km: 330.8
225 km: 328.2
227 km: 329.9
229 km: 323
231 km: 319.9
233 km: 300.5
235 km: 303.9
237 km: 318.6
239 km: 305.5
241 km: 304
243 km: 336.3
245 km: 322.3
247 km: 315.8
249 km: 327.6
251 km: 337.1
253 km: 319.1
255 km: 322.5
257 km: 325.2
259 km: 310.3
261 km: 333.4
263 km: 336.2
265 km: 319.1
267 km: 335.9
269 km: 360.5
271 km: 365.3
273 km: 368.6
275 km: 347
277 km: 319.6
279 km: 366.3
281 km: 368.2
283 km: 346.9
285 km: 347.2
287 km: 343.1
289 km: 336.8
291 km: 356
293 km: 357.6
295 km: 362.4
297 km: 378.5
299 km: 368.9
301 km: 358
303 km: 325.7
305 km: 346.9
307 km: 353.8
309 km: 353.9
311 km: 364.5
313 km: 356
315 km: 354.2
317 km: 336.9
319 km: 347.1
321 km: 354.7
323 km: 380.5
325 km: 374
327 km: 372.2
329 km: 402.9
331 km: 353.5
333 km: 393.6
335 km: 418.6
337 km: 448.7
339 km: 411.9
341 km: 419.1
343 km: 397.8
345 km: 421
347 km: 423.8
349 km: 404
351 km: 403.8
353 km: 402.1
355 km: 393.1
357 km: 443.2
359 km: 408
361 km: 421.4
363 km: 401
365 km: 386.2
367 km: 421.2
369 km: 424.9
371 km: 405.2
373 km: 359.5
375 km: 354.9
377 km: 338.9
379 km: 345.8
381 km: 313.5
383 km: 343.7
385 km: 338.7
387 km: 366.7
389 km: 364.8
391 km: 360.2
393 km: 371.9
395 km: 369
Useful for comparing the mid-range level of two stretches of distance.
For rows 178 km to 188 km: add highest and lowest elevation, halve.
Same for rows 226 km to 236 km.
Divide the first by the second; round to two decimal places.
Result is 0.99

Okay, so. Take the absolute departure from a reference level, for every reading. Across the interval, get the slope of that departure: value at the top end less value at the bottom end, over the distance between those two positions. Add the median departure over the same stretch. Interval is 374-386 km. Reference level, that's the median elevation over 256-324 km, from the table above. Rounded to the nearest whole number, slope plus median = 14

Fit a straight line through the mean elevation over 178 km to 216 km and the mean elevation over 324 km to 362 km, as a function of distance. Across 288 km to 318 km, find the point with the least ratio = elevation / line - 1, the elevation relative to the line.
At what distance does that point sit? 303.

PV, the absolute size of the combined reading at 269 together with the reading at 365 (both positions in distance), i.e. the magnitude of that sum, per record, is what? 747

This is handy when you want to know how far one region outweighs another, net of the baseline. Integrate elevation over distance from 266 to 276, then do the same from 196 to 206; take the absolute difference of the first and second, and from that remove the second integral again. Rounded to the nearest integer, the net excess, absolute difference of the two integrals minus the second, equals -3306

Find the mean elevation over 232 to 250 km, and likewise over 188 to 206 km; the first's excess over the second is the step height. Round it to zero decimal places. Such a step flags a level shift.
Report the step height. -30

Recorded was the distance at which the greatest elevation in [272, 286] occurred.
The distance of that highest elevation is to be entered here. 273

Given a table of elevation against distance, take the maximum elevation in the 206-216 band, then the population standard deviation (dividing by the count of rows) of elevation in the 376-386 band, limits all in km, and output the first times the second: 3921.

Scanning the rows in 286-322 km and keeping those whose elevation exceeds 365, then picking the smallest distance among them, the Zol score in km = 297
